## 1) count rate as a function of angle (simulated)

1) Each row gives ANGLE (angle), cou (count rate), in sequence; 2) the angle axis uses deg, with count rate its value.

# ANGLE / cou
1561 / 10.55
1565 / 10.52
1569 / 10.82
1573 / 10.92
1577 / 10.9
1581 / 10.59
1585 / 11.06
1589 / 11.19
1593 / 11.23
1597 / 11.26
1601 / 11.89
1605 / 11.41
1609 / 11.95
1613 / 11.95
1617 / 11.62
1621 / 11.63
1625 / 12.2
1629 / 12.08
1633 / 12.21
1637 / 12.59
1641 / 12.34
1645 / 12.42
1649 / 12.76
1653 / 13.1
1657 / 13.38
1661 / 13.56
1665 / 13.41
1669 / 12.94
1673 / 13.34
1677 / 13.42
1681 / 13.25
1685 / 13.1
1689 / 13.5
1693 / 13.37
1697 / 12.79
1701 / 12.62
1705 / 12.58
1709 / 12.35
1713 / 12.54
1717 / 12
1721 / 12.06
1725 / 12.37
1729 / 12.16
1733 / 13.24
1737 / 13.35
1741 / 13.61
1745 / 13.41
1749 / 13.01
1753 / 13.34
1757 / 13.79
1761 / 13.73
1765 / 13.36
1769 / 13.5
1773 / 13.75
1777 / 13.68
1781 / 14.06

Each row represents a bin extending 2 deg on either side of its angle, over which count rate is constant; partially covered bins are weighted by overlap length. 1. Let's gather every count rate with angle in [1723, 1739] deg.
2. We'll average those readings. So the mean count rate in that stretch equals 12.8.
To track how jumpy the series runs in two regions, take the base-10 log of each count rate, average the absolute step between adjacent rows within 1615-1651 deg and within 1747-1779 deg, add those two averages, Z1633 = 0.016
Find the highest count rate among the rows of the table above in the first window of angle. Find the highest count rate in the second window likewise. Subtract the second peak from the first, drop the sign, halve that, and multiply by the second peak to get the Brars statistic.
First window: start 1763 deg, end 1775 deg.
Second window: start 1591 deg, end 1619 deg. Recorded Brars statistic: 10.8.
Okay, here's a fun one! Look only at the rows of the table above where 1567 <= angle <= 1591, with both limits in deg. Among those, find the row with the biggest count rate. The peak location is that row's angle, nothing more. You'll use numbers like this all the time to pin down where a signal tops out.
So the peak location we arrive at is 1589 deg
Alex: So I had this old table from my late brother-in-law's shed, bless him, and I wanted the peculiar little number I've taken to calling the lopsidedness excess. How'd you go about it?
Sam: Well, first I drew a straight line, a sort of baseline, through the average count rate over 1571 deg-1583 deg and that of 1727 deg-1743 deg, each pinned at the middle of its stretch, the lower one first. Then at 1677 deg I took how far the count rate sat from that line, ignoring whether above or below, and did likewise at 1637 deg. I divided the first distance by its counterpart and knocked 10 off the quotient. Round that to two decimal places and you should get -8.73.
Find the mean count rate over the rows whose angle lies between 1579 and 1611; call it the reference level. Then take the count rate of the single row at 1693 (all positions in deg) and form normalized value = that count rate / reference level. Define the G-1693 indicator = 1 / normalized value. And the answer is 0.85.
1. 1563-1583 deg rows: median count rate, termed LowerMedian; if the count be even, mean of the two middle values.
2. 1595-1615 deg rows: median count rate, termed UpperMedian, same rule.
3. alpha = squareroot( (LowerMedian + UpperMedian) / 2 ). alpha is 3.37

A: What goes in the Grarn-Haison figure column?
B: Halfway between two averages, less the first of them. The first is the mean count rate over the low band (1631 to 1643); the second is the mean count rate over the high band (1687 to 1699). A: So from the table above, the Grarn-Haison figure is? 0.4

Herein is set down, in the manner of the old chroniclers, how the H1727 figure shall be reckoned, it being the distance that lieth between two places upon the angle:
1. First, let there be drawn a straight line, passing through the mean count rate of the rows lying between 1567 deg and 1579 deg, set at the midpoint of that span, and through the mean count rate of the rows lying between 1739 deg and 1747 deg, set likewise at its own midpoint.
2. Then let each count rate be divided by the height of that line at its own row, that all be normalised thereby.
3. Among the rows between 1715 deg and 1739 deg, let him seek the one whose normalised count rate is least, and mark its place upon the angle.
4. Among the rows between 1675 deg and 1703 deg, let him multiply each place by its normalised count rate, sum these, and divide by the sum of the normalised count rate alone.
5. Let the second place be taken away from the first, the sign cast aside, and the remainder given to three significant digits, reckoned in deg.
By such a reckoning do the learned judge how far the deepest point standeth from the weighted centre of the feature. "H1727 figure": 40.2 deg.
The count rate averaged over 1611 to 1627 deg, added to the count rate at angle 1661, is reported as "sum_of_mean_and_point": 25.4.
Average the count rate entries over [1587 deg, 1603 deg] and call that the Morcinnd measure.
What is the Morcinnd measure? 11.4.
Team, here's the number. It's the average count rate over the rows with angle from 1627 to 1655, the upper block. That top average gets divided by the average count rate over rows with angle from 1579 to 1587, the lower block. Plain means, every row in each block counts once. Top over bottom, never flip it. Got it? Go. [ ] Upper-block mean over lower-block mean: 1.155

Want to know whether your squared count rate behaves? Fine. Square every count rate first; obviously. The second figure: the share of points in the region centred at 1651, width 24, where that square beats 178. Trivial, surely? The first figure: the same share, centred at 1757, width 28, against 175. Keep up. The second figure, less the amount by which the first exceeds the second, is -0.2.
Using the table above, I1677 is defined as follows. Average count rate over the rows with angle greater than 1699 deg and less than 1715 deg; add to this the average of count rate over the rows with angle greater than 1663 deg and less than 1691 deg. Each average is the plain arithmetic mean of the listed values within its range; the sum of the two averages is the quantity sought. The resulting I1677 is 25.8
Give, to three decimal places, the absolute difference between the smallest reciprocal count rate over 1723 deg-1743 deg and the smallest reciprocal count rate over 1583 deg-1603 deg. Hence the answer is 0.011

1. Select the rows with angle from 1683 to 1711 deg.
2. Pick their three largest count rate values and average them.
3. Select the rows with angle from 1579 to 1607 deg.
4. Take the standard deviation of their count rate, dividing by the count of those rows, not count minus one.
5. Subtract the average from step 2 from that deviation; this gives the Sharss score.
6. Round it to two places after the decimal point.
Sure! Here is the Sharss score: -12.96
